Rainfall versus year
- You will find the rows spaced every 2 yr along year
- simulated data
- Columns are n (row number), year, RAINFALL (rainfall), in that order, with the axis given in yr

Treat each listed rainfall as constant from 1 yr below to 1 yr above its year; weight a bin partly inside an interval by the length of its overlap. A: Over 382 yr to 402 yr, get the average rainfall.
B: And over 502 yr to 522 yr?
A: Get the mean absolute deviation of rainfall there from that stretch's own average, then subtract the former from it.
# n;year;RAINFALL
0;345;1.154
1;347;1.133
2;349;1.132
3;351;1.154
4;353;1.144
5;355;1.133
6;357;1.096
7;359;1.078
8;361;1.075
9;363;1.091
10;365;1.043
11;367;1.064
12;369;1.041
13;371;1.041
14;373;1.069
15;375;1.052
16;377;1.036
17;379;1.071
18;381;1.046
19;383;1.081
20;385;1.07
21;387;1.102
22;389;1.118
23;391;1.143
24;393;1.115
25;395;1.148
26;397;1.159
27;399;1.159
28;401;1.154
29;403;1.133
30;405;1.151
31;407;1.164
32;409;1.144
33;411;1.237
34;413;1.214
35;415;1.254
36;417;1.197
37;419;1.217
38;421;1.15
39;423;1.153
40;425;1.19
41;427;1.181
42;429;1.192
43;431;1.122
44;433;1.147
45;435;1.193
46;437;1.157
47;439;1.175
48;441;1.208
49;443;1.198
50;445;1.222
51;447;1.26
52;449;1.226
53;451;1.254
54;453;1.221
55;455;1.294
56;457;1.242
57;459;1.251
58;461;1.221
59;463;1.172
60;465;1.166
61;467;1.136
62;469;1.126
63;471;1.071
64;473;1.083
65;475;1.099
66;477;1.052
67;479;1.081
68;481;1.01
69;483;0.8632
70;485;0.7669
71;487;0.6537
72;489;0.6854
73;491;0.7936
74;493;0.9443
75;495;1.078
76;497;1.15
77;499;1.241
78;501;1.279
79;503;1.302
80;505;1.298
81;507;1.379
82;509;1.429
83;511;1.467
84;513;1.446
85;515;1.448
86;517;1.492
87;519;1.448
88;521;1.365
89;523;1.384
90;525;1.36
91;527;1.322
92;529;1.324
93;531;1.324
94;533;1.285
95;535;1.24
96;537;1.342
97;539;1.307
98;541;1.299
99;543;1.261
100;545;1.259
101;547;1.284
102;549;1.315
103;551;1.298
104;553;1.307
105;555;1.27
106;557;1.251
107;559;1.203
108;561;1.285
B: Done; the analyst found -1.07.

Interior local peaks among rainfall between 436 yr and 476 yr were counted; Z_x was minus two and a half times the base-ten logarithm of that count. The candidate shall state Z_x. -1.7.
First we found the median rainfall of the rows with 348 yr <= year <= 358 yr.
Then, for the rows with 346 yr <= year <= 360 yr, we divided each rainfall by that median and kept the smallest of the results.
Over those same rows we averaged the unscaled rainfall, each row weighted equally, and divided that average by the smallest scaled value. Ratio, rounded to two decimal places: 1.18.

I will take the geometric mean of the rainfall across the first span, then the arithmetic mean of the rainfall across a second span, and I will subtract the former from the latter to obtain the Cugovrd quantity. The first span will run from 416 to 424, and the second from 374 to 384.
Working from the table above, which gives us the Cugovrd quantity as -0.12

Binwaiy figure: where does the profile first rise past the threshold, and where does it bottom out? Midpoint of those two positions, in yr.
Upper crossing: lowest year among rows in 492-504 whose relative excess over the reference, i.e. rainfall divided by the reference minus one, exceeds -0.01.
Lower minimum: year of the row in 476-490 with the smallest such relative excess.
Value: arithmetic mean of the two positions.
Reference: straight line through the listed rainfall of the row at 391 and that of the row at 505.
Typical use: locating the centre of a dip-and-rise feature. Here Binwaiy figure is 495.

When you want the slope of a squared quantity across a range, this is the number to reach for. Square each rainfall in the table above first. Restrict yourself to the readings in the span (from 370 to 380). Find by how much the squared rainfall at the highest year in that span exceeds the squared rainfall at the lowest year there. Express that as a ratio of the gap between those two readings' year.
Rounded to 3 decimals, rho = 0.008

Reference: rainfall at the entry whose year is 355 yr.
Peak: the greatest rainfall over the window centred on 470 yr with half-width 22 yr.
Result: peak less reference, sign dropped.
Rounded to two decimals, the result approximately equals 0.16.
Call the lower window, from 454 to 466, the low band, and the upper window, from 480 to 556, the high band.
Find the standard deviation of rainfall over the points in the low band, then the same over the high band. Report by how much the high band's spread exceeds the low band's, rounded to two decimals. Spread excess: 0.17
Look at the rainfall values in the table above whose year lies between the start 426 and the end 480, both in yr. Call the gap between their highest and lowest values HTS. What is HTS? 0.24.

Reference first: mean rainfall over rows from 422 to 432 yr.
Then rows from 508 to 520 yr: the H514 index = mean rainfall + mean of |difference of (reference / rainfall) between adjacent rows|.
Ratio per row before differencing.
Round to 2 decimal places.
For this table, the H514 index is 1.47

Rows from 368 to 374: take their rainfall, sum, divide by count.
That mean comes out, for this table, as 1.05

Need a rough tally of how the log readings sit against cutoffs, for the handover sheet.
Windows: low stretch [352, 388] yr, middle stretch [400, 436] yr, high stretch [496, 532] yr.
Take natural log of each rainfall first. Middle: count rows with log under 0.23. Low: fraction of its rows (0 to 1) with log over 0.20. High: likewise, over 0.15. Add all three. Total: 18.9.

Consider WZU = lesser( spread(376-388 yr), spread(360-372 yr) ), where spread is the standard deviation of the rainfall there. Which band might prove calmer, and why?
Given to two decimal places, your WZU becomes 0.02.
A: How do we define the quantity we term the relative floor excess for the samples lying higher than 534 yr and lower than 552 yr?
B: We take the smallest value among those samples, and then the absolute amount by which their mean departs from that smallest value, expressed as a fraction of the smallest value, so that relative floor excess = 0.040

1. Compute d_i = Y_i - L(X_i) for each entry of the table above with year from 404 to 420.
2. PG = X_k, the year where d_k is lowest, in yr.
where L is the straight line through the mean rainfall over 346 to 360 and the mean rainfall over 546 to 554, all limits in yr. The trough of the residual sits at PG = 409 yr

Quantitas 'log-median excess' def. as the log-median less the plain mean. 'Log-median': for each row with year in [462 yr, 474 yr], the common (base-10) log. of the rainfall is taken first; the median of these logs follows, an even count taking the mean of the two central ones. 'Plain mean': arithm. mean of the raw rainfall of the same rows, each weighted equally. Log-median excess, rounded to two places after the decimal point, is -1.07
